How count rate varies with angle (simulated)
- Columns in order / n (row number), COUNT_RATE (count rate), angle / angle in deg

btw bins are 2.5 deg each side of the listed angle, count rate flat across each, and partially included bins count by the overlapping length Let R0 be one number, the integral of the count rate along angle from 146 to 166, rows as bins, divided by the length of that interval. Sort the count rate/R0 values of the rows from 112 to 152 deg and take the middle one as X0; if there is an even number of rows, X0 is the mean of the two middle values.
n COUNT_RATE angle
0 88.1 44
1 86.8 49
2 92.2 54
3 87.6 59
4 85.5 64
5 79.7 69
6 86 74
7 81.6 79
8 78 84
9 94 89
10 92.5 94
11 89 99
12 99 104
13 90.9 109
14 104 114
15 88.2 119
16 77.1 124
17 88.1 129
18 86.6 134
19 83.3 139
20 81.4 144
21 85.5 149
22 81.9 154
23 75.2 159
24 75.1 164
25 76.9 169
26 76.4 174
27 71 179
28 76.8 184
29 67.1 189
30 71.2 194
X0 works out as 1.08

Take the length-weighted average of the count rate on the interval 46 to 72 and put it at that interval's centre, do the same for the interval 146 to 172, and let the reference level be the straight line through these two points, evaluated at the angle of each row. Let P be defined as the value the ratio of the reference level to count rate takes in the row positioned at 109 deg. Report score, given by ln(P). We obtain -0.10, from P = 0.91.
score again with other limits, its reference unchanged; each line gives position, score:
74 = -0.01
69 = 0.07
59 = -0.01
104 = -0.18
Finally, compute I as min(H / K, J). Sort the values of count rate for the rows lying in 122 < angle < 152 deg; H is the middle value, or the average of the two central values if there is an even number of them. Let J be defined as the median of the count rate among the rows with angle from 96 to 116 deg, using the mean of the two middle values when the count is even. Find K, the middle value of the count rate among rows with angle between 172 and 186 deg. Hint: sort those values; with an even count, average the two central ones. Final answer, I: 1.10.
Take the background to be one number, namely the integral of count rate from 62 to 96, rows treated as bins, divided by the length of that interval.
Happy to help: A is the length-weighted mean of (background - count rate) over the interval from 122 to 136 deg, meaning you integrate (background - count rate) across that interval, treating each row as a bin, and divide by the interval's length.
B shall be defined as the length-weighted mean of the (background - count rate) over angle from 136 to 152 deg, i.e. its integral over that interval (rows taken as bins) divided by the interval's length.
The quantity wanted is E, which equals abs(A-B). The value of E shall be 1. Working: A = 1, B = 1.8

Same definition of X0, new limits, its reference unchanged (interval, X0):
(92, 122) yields 1.15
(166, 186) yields 0.96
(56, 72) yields 1.07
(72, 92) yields 1.05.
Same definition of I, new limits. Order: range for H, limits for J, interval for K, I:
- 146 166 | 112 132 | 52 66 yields 0.90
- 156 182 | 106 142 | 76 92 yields 0.92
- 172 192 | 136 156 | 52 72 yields 0.85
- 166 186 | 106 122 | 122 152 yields 0.91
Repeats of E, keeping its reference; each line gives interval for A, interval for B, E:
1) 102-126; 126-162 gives 9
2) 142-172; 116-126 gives 5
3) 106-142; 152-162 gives 10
